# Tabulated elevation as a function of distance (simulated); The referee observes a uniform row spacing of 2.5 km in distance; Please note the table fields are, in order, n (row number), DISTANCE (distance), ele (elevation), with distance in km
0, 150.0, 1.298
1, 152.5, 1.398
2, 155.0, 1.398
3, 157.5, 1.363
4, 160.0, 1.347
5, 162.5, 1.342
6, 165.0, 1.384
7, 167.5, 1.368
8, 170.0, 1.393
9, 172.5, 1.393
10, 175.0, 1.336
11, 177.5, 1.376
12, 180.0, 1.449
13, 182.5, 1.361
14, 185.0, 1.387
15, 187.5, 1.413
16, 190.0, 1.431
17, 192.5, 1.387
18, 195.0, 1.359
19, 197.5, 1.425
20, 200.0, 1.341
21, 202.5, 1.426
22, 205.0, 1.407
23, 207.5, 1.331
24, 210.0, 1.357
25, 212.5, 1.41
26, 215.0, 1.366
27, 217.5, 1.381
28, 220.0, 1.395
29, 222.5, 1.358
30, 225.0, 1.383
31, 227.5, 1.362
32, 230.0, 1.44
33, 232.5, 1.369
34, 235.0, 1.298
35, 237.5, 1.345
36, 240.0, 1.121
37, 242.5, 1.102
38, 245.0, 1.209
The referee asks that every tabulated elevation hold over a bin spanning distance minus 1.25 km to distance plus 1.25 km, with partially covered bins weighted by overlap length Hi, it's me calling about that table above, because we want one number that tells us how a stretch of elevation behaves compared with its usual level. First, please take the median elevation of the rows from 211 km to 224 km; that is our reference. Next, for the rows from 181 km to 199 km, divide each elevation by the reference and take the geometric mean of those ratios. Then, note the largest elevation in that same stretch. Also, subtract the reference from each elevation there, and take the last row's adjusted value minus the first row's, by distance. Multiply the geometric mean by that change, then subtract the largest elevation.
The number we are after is -1.37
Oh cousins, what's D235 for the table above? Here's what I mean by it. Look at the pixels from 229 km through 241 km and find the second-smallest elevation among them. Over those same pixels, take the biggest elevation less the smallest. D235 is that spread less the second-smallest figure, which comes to -0.98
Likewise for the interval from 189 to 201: -1.27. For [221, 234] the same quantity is -1.28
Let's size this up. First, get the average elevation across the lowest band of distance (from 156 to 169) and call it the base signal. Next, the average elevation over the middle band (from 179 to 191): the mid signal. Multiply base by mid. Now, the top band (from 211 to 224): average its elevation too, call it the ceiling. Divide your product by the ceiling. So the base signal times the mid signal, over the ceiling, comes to 1.39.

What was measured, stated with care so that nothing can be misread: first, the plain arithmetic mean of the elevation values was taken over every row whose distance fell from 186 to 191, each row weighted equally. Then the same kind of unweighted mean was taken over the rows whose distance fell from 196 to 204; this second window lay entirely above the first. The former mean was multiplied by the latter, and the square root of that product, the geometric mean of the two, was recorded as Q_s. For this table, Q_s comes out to 1.41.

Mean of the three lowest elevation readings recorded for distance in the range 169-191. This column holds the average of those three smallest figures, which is 1.36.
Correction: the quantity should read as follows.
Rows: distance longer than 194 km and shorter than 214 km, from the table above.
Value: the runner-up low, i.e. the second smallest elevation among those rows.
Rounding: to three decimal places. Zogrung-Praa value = 1.341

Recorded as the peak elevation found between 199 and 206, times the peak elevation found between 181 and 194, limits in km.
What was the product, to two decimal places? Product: 2.04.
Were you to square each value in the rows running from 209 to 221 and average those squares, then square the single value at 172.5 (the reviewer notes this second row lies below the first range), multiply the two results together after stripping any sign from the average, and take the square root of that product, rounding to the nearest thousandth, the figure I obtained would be 1.925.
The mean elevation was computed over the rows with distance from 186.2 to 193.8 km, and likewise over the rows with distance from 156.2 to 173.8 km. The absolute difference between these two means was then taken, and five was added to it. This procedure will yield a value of 5.04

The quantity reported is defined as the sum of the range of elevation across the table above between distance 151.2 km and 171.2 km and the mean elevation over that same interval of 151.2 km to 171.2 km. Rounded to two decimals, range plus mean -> 1.43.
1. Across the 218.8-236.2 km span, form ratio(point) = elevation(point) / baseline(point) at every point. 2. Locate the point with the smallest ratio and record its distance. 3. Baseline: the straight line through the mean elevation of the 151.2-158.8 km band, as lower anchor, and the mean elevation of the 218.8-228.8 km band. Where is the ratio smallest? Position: 235.0 km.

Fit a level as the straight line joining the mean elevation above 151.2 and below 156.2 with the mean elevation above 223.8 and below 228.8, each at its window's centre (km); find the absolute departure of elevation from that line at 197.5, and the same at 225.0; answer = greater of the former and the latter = 0.042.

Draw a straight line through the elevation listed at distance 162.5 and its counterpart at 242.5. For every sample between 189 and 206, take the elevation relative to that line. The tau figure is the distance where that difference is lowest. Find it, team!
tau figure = 200.0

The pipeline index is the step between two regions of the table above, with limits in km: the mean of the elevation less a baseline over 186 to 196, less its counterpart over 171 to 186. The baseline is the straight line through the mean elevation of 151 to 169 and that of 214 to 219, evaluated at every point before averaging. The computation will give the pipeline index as 0.013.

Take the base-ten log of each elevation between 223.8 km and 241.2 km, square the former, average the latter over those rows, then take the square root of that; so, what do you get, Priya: 0.127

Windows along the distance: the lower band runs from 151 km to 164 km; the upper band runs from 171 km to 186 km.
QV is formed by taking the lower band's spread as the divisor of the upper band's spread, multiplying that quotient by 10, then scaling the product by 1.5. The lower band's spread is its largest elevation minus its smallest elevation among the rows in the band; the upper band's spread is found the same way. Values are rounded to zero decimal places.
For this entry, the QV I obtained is 30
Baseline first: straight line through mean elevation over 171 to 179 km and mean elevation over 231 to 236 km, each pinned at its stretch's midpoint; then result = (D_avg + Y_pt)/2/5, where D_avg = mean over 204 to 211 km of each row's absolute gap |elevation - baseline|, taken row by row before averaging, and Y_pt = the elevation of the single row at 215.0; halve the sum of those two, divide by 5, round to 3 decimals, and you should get 0.139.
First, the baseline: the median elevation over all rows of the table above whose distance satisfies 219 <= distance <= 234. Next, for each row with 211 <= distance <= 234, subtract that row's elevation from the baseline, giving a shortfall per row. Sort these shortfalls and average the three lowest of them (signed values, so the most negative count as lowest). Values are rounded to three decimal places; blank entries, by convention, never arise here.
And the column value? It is -0.039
